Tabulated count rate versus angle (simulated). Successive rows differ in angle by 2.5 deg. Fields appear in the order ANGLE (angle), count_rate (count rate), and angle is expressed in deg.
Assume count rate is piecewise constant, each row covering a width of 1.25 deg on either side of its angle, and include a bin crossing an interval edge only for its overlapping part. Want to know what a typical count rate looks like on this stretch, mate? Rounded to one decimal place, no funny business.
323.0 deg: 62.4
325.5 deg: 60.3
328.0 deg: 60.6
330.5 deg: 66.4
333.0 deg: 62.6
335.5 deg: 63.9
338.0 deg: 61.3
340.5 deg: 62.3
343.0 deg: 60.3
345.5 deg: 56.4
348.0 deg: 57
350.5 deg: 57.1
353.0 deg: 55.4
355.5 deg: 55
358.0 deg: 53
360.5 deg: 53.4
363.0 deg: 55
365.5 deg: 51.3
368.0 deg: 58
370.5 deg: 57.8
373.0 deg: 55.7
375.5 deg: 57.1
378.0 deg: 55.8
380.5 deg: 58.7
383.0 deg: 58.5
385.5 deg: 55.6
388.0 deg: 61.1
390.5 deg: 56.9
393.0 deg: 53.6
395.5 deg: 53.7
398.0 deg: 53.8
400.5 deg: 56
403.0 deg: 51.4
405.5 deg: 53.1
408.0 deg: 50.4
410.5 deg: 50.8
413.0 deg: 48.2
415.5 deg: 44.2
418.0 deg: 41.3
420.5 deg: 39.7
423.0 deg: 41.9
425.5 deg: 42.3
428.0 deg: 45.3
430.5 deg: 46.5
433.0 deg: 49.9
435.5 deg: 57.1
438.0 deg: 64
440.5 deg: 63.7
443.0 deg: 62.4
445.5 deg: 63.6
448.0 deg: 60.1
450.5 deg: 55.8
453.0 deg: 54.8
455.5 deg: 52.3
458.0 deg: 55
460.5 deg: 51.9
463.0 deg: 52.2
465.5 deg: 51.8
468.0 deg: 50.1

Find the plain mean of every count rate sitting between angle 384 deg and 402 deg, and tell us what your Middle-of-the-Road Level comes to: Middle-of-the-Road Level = 55.8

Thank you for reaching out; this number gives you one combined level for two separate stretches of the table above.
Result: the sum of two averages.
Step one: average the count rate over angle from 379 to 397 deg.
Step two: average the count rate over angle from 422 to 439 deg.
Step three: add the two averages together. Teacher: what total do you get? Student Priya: 106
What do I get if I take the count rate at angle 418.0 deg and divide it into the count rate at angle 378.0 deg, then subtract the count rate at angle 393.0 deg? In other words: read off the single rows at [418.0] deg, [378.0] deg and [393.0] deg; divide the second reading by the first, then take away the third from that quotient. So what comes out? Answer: -52.2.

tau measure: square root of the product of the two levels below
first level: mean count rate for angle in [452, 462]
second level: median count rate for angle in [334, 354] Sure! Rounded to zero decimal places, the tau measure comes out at 56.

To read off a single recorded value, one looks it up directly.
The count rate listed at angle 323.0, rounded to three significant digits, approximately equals 62.4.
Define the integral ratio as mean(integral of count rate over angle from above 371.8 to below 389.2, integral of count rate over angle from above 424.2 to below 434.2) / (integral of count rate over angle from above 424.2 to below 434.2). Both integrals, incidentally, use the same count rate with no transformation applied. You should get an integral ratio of 1.6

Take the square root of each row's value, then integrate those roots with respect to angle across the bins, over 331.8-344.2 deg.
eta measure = 98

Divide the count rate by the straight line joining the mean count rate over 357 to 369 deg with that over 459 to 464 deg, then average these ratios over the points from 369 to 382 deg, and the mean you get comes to 1.06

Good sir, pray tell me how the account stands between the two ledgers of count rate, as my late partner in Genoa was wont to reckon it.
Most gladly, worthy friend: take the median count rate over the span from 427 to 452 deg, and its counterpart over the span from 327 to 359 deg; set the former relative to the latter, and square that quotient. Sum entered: 0.94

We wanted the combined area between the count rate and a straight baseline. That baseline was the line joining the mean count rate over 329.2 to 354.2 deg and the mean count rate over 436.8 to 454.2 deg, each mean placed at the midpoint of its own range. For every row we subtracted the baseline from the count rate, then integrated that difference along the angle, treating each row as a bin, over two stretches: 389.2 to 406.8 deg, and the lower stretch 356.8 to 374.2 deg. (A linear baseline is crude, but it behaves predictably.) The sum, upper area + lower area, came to -208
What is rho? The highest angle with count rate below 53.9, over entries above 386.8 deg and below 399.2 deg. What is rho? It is 398.0 deg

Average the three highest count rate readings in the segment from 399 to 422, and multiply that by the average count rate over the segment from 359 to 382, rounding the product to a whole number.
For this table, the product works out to 2989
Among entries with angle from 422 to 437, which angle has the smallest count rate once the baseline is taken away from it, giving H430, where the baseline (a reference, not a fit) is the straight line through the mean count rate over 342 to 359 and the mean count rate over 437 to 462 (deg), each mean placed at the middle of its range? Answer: 423.0 deg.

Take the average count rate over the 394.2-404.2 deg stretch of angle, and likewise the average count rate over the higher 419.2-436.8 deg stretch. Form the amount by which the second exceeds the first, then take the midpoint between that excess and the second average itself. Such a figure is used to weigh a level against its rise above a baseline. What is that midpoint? 19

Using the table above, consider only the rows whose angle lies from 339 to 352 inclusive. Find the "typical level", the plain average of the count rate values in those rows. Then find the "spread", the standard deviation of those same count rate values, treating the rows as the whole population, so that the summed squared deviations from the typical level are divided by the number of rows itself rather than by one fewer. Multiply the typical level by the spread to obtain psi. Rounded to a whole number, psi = 134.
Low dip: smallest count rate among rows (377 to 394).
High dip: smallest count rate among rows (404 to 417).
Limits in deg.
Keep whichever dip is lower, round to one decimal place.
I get 44.2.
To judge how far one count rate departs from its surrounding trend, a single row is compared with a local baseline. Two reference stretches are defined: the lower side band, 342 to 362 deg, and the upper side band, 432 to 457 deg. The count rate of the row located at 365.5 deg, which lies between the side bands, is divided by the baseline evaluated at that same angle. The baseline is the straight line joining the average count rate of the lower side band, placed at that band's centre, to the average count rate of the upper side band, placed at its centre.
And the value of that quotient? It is 0.91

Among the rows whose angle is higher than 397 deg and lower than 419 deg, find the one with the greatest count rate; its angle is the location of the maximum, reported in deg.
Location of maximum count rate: 400.5 deg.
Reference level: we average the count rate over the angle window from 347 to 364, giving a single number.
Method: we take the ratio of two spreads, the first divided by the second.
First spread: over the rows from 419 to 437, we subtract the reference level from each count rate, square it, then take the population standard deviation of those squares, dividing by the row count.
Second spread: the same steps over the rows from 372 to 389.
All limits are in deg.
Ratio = 6.6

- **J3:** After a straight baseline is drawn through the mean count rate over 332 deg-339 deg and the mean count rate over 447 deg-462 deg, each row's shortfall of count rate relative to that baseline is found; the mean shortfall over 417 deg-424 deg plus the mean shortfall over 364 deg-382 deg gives 20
